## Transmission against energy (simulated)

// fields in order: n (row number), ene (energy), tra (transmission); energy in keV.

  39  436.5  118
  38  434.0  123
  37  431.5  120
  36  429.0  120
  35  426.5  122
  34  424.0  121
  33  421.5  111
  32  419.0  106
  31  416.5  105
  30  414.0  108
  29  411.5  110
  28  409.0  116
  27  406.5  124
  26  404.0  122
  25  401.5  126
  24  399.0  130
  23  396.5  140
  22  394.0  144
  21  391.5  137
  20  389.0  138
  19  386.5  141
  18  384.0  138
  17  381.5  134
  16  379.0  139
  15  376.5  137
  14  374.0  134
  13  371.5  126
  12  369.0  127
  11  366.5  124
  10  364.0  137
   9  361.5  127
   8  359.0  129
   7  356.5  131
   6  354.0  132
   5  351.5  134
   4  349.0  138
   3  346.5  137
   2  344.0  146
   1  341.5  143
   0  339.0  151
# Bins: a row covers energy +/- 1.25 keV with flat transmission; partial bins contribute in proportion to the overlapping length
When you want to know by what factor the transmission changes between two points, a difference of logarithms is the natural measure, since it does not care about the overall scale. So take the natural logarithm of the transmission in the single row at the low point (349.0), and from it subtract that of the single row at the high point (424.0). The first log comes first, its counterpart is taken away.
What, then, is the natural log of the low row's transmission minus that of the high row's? 0.13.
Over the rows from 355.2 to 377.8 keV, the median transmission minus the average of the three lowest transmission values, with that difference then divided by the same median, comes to 0.026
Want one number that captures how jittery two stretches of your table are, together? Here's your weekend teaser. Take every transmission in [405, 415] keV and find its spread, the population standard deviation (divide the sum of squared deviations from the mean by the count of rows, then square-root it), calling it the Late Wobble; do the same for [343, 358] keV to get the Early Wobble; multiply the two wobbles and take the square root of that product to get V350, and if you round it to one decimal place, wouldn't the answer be 5.6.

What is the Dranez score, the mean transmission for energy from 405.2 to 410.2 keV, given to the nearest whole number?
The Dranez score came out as 120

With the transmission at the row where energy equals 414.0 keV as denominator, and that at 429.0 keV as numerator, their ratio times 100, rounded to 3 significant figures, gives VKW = 111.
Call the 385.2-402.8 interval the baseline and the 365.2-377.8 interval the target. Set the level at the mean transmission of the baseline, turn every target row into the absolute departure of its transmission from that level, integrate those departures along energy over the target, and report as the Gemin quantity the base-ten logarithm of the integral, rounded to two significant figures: 2.0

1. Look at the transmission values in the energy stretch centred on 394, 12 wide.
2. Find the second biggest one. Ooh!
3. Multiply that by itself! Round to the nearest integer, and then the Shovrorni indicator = 19600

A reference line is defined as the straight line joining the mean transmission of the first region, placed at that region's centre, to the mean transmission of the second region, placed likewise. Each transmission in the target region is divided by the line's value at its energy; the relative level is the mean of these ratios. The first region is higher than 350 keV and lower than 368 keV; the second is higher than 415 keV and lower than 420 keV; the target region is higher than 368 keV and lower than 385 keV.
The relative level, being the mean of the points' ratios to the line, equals 1.09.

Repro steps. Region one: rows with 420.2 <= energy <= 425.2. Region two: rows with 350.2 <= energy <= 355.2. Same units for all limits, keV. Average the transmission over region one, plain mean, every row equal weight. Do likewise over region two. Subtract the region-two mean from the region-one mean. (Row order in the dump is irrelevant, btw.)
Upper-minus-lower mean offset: -17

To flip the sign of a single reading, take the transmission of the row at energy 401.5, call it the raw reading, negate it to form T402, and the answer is -126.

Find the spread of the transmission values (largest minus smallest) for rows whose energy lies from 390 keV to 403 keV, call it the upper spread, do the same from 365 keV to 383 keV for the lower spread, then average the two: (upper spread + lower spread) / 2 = 16.5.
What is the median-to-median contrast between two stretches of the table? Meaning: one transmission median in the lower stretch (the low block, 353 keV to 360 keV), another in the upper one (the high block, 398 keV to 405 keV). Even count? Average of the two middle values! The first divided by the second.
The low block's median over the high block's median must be 1.04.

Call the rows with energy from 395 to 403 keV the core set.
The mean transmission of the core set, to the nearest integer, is 132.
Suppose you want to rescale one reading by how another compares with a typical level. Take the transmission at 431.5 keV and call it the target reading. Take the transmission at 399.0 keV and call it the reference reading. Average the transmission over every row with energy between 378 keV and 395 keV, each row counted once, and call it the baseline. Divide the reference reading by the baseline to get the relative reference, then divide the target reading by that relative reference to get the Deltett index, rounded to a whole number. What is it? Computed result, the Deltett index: 128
